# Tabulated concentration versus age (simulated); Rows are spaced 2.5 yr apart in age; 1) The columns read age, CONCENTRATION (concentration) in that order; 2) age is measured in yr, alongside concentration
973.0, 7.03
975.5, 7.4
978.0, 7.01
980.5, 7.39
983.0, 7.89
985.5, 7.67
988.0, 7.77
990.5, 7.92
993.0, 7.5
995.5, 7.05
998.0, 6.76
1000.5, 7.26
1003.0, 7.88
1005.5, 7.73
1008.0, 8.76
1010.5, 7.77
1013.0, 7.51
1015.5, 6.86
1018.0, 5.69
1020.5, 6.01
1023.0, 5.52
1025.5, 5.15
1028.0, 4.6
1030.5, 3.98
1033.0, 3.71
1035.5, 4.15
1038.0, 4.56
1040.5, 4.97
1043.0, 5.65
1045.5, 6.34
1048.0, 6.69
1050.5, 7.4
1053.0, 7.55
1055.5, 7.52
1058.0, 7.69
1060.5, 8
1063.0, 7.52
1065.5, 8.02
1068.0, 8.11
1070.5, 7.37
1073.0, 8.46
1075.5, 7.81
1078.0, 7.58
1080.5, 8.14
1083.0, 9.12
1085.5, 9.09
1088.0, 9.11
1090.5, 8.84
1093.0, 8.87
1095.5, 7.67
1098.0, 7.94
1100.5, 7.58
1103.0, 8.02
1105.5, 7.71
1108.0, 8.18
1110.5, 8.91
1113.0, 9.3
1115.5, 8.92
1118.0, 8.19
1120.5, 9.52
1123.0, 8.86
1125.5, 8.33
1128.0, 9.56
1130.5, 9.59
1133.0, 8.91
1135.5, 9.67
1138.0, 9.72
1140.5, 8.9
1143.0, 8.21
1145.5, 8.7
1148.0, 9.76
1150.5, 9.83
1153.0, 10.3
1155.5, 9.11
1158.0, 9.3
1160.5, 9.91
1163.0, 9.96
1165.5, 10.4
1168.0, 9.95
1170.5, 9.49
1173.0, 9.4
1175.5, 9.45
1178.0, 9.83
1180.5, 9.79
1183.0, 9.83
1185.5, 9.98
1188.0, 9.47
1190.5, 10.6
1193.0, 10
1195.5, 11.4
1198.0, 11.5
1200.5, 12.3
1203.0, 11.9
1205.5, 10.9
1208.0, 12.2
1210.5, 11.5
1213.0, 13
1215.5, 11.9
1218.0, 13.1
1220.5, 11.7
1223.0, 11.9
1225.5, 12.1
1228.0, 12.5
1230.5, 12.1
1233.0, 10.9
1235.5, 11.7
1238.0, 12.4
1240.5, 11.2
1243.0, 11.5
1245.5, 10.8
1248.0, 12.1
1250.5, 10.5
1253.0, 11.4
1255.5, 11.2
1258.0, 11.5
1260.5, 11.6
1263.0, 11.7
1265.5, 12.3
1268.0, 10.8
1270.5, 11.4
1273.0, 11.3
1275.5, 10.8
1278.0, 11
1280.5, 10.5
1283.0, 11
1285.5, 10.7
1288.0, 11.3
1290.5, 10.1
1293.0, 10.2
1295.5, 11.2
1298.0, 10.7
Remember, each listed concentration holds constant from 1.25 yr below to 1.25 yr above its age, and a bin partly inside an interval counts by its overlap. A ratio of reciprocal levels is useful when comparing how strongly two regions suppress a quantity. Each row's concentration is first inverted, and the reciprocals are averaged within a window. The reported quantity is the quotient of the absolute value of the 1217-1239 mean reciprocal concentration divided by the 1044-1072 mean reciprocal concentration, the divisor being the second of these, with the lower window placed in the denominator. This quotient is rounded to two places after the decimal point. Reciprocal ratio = 0.62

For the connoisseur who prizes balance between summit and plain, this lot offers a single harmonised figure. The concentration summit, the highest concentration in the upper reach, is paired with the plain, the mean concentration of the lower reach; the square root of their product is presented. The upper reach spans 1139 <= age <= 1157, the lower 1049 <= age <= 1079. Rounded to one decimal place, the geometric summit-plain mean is 8.9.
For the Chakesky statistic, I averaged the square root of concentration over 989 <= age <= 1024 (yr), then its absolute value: 2.67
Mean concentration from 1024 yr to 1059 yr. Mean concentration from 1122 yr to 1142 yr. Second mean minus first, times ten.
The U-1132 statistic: 35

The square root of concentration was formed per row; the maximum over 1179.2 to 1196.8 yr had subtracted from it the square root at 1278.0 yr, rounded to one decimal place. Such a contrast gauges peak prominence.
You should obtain 0.1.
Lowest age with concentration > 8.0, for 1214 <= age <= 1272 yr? 1215.5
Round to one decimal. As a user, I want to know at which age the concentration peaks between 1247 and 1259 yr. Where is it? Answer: 1248.0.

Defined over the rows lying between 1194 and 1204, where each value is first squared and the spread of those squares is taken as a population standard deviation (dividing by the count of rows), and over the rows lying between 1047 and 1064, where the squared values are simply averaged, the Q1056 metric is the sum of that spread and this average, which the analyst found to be 65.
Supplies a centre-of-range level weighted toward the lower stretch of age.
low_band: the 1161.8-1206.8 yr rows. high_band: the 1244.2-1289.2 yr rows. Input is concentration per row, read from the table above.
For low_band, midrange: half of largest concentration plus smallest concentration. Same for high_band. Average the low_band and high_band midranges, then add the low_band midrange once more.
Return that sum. 22.0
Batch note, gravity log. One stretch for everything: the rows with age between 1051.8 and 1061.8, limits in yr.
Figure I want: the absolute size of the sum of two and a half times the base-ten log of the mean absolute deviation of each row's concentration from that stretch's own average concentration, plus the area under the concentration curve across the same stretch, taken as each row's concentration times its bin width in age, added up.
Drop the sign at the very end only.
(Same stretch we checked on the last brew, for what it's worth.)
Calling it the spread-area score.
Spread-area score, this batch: 75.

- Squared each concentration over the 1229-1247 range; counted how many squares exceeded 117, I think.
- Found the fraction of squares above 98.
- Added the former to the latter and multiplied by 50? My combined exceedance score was 350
